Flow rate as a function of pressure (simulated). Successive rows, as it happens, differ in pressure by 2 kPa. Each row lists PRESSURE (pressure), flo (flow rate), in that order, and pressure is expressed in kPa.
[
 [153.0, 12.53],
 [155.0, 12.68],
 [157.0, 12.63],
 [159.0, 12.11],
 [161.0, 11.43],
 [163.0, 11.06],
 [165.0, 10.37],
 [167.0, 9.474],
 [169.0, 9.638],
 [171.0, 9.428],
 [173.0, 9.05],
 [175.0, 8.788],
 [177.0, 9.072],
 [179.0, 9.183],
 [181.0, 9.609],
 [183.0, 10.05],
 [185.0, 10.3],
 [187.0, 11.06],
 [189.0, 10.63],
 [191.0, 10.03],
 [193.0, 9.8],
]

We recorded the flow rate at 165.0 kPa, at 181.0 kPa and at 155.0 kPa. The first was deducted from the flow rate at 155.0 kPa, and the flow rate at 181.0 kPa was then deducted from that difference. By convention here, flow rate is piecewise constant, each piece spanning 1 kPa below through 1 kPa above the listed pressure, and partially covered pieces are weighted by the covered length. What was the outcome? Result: -7.3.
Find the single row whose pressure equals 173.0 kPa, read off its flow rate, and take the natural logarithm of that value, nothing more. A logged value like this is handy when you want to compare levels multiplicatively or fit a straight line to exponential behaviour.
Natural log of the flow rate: 2.20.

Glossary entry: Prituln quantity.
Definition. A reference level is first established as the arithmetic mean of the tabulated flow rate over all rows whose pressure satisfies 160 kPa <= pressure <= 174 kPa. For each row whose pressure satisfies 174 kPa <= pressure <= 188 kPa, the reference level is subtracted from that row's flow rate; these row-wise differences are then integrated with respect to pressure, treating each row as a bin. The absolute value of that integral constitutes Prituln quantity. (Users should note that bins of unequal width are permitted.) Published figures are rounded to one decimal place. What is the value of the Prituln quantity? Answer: 4.8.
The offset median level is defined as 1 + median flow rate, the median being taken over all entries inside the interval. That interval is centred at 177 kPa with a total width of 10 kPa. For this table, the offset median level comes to 10.1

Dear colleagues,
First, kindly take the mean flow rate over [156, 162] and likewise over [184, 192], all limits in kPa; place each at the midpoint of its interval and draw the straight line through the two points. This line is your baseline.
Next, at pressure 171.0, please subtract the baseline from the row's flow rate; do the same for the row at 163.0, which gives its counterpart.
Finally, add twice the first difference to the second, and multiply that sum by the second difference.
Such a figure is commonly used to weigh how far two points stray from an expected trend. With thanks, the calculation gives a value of 3.7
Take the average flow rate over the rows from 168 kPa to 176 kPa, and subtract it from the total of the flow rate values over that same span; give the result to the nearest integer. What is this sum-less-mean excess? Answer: 28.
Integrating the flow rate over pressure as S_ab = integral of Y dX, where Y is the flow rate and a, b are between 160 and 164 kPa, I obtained 45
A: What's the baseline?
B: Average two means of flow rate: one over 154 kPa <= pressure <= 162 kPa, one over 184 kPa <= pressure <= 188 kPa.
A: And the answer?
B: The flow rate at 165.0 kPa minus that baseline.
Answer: -1.1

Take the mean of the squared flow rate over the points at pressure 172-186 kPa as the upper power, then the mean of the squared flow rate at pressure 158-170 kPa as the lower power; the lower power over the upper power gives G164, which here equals 1.3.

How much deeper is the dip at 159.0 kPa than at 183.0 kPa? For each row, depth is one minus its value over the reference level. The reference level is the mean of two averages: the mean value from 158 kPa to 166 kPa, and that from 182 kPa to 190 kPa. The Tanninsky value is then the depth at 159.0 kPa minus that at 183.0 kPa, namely -0.19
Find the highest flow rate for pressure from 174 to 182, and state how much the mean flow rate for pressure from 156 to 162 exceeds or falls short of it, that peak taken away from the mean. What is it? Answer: 2.4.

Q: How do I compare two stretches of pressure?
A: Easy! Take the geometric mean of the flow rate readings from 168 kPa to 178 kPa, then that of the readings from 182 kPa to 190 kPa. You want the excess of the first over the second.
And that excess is -1.3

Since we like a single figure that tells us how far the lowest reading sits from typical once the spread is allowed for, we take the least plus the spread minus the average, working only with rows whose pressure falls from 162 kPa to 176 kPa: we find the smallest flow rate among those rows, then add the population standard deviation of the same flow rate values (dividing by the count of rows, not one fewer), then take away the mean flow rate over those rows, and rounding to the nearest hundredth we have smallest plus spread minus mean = -0.17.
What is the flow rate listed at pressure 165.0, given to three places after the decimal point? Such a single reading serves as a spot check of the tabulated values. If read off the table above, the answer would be 10.370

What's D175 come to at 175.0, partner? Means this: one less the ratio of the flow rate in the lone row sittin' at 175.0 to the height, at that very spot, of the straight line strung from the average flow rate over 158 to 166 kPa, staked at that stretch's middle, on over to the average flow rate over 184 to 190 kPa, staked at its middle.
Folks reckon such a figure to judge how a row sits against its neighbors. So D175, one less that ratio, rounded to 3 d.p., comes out 0.197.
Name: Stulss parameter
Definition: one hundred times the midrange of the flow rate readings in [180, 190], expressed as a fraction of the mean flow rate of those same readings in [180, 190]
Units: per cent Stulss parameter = 100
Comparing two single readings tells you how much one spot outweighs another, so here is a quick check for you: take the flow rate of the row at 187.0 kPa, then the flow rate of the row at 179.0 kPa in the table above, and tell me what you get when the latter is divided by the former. 0.83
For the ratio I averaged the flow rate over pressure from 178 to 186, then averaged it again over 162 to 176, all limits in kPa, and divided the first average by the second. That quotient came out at 1.0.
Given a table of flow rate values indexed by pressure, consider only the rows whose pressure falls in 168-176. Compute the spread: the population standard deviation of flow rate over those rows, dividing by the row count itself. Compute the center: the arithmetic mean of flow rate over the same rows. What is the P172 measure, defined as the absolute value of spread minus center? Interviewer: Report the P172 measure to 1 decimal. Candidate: 8.9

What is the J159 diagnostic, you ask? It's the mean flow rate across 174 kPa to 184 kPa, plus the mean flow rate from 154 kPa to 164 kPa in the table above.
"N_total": 21.3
